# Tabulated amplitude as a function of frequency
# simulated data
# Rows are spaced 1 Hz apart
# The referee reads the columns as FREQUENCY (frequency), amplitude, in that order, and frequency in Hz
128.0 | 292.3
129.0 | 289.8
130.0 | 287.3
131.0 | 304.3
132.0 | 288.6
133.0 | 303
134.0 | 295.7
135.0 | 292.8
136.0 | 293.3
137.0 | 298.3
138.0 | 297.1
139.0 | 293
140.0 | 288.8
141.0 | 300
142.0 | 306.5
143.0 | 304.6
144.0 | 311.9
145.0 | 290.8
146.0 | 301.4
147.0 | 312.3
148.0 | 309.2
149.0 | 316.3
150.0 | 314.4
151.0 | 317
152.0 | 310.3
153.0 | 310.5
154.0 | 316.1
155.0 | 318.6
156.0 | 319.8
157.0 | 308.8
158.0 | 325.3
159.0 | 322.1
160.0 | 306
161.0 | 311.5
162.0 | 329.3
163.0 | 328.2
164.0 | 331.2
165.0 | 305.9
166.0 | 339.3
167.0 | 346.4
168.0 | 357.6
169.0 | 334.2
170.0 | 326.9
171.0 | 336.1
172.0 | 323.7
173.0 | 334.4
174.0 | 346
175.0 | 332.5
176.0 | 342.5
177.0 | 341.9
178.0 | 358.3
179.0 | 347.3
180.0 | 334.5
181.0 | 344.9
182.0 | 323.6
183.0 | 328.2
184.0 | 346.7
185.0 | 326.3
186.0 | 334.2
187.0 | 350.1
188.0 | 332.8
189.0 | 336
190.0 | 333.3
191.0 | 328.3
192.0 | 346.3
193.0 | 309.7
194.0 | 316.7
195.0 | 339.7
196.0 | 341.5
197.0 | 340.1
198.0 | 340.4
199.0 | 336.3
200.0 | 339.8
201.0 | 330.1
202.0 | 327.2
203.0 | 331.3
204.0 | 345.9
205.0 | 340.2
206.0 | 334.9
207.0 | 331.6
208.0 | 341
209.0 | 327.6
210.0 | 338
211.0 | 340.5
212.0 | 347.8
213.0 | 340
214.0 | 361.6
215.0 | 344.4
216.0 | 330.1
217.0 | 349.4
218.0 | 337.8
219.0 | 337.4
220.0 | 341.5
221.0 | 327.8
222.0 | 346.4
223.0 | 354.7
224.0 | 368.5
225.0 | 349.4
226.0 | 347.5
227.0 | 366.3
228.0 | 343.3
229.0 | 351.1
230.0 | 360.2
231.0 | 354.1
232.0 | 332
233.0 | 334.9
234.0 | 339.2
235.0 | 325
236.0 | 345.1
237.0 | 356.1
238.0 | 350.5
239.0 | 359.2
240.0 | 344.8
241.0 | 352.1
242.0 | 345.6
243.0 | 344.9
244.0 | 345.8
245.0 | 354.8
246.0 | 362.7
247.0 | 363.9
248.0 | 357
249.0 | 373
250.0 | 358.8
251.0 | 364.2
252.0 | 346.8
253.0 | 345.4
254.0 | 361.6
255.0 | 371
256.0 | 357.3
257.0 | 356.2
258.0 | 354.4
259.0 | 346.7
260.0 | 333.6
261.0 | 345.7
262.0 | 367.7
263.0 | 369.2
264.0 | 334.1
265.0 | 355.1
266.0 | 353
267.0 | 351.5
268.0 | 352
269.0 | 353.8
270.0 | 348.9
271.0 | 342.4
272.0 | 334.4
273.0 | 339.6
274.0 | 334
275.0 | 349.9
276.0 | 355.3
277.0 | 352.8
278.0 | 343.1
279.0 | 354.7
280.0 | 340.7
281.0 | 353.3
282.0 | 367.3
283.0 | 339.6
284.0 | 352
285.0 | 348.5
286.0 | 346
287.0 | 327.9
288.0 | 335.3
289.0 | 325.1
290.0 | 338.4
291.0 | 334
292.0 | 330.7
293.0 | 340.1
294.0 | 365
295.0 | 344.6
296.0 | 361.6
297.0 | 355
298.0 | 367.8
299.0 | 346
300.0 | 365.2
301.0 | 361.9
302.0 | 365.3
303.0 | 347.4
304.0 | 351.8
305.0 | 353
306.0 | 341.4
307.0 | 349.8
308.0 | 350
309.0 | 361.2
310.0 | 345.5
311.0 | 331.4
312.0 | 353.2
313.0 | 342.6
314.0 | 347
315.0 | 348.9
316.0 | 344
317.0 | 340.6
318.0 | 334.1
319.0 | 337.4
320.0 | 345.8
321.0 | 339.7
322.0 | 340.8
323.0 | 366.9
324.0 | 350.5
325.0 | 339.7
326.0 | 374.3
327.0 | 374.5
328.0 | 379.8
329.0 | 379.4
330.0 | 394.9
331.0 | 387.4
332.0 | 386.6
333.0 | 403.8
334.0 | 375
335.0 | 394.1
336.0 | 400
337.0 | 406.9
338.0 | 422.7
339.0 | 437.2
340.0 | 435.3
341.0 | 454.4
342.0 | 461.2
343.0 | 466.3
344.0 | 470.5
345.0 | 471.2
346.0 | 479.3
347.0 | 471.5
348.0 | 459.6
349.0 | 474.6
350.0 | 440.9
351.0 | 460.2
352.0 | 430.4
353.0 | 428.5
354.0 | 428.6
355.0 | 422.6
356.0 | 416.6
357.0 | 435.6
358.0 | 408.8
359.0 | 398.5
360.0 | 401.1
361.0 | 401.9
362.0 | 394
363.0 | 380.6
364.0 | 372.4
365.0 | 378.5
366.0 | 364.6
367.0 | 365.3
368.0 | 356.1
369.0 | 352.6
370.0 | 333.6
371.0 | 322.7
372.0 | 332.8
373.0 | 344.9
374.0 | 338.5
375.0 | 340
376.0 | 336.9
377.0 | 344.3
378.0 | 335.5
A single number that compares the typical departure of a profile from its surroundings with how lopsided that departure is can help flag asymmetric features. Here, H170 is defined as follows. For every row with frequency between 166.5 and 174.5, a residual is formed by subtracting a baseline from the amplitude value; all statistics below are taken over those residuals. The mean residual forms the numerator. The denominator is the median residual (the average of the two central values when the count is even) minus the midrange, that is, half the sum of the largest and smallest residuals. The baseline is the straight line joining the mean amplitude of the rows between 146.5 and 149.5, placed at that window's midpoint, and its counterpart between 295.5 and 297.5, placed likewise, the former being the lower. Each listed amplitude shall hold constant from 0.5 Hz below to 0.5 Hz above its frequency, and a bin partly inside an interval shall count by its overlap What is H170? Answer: -3.4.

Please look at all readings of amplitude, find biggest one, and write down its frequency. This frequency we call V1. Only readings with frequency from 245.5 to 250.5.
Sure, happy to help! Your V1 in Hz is 249.0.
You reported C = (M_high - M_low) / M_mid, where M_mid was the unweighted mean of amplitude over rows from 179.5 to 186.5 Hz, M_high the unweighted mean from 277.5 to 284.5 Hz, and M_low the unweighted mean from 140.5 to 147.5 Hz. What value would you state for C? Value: 0.14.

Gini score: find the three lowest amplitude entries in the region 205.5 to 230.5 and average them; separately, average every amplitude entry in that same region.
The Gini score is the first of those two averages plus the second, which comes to 673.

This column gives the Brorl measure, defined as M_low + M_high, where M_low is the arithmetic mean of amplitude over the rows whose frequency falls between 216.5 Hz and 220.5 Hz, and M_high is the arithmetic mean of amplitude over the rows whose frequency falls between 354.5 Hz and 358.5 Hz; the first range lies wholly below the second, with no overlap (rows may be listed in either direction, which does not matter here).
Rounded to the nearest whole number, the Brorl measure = 762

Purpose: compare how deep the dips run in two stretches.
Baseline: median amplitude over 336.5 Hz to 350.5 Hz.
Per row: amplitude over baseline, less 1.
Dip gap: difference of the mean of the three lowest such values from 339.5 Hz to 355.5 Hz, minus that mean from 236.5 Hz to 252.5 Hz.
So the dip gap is 0.18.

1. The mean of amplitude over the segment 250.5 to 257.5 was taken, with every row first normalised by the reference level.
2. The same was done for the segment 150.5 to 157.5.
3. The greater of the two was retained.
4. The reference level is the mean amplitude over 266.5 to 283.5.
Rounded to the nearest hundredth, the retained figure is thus 1.03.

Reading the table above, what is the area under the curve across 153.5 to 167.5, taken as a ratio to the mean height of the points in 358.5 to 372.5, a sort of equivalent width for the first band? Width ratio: 12.24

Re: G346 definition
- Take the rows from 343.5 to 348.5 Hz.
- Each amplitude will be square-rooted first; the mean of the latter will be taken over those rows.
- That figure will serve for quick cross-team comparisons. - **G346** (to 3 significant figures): 21.7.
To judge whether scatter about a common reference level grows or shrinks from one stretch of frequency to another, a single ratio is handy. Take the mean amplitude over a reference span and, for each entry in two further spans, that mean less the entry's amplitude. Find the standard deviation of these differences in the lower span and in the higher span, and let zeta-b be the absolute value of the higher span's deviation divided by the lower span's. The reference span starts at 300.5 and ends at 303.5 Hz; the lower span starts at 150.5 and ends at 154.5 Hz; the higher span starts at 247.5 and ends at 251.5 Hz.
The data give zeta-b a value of 2.0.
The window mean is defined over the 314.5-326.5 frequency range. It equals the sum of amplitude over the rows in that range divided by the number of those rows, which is 347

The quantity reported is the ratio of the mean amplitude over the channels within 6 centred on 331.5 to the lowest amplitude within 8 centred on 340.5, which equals 0.95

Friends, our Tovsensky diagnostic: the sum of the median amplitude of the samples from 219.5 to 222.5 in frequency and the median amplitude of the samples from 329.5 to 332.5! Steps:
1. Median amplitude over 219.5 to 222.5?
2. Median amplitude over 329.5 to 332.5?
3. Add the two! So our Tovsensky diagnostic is 729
